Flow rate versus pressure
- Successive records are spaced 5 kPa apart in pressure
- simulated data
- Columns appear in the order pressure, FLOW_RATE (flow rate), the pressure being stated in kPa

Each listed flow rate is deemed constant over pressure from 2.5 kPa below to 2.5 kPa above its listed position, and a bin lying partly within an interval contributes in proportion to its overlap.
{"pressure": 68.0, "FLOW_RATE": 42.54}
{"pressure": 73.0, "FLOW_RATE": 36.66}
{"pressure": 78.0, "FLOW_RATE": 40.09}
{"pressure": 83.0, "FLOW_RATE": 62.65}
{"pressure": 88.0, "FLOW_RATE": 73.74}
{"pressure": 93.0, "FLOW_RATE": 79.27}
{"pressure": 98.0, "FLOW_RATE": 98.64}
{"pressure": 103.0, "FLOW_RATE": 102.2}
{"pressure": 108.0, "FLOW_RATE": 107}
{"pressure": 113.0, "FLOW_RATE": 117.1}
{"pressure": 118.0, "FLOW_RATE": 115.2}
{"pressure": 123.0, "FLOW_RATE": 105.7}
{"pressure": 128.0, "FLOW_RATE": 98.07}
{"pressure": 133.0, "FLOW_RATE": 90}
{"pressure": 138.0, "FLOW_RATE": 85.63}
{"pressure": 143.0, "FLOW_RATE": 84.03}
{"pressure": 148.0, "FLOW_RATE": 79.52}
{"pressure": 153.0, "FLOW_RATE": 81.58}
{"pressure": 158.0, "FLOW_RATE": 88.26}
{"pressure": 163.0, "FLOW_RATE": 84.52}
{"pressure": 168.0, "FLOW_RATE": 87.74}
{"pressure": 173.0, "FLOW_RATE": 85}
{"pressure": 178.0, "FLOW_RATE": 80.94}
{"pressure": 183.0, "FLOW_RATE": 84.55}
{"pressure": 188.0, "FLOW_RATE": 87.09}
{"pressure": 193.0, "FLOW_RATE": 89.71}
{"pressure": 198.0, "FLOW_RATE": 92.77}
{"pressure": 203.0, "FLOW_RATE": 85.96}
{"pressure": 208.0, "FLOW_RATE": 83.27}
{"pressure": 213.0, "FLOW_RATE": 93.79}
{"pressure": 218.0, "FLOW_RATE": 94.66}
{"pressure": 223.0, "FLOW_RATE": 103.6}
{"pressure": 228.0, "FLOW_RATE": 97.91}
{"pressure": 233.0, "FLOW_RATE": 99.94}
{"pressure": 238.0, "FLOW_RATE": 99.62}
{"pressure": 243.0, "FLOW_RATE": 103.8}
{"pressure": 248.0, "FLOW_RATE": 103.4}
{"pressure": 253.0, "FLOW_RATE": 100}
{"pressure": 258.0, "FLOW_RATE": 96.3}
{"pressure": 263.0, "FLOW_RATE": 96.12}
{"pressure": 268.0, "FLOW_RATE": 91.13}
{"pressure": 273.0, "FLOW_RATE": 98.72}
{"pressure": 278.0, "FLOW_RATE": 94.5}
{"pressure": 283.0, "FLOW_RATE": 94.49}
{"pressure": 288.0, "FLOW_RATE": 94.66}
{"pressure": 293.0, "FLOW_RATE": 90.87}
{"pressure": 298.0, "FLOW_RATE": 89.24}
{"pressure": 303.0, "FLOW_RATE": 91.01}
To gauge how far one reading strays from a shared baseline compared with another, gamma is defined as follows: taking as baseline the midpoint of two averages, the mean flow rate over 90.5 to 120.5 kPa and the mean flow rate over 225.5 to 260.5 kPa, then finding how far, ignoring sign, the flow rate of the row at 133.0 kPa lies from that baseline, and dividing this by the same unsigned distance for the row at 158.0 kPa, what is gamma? 0.9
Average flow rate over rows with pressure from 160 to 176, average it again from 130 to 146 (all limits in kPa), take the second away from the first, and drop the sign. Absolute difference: 1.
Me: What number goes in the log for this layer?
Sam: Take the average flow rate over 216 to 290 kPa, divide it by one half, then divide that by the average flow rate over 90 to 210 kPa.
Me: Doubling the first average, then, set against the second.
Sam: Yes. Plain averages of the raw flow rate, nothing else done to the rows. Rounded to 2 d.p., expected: 2.14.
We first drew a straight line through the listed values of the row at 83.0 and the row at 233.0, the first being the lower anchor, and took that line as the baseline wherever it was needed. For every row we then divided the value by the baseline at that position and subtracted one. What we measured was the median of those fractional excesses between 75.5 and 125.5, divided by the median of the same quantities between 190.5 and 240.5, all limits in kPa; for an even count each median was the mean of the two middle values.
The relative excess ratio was -46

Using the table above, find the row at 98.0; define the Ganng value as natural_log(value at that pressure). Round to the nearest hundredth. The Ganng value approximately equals 4.59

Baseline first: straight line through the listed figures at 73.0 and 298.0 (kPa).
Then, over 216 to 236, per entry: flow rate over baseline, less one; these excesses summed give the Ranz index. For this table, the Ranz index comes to 1.48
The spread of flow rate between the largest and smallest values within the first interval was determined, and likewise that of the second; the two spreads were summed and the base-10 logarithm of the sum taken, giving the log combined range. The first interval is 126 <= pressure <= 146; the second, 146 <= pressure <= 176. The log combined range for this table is 1.36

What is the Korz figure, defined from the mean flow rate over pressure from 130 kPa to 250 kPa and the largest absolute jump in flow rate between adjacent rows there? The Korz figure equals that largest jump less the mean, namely -79.8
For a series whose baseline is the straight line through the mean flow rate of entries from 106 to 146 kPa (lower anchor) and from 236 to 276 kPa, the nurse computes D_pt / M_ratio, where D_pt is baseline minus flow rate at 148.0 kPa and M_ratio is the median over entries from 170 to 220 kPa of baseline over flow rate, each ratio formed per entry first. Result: 18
